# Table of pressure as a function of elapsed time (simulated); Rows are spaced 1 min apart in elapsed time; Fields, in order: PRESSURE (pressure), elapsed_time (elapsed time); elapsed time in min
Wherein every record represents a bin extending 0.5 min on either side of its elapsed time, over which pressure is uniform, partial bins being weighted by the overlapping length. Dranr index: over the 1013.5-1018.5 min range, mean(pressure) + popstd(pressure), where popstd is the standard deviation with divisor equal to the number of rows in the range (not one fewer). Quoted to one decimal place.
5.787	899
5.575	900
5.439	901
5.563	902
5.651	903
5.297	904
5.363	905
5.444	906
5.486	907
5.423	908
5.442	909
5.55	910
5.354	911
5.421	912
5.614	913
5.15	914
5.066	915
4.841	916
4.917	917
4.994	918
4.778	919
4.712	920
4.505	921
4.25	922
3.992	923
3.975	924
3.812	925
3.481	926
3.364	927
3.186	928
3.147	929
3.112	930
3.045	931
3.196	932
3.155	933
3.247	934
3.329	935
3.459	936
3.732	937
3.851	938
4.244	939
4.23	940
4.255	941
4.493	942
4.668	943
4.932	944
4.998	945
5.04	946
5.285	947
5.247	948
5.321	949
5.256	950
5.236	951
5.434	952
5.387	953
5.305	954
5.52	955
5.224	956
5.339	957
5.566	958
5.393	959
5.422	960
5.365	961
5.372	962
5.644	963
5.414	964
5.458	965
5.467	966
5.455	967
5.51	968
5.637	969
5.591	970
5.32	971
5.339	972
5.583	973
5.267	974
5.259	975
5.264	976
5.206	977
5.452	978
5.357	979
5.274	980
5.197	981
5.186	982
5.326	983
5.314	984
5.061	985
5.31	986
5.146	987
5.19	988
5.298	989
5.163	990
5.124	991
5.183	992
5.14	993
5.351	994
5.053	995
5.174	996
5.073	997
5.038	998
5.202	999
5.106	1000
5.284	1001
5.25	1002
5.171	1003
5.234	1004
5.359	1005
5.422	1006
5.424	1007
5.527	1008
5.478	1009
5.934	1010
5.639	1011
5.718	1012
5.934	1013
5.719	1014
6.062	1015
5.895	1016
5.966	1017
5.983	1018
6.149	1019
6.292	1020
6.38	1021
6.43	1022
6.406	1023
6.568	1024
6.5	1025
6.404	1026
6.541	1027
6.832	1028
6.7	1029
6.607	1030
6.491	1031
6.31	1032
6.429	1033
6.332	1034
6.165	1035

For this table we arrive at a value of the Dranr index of 6.0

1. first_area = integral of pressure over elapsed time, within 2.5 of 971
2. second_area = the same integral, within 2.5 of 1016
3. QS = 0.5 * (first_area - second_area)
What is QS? -1.1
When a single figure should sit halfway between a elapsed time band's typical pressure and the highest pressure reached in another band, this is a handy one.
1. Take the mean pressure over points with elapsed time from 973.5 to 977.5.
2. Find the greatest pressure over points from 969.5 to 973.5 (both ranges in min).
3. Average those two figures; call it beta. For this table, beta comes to 5.4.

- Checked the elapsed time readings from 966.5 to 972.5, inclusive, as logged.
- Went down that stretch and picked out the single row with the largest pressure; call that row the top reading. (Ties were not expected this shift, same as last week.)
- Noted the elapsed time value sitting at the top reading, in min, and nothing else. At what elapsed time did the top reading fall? 969 min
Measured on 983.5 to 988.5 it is 984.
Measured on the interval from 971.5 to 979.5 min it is 973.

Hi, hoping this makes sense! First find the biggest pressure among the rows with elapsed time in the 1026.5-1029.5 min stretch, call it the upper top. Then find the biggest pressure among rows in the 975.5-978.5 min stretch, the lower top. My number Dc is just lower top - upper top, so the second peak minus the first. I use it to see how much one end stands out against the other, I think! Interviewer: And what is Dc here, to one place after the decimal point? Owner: -1.4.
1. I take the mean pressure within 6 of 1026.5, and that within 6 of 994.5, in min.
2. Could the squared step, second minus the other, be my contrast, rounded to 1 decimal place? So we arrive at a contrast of 1.8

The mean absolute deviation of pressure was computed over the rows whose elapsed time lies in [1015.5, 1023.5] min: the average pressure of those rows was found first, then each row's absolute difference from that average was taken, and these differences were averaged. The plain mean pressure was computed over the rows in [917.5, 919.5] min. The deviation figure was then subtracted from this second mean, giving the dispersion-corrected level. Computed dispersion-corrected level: 4.70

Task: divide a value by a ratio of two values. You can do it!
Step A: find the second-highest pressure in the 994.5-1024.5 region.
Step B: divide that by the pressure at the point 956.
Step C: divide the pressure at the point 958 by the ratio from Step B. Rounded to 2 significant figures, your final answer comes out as 4.5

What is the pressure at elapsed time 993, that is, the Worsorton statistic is 5.14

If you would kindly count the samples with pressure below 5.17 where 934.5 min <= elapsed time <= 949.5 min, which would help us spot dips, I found 12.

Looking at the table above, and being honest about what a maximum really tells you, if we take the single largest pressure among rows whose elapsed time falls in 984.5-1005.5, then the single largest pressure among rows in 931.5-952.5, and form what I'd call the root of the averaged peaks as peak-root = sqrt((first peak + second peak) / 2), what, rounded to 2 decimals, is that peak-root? 2.32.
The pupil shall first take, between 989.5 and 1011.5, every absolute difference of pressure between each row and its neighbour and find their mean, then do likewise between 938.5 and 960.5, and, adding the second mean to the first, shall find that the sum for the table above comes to 0.251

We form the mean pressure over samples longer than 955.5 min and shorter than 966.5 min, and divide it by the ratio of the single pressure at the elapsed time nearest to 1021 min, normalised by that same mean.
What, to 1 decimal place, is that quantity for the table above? 4.6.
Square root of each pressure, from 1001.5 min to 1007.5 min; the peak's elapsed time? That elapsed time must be 1007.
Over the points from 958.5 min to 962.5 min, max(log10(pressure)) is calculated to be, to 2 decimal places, 0.73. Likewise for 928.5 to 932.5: 0.50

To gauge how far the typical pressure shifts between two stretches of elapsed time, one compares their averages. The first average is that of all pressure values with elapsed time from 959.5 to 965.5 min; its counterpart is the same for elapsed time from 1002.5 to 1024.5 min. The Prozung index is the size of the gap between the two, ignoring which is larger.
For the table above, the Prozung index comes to 0.4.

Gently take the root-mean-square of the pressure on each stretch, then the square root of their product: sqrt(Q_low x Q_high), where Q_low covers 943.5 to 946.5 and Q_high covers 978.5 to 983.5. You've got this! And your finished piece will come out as 5.1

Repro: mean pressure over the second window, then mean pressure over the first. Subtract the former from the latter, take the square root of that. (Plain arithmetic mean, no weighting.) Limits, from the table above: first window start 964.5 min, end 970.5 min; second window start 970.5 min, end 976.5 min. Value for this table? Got 0.43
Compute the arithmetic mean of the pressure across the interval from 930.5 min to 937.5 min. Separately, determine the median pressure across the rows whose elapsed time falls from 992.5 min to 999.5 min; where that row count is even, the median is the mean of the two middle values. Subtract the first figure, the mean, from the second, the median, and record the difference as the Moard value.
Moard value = 1.8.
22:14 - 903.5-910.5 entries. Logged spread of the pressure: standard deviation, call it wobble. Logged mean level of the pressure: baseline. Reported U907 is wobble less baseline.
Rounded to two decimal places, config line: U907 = -5.35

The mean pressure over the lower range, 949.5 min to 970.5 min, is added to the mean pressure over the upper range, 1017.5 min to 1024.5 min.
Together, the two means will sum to 11.7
